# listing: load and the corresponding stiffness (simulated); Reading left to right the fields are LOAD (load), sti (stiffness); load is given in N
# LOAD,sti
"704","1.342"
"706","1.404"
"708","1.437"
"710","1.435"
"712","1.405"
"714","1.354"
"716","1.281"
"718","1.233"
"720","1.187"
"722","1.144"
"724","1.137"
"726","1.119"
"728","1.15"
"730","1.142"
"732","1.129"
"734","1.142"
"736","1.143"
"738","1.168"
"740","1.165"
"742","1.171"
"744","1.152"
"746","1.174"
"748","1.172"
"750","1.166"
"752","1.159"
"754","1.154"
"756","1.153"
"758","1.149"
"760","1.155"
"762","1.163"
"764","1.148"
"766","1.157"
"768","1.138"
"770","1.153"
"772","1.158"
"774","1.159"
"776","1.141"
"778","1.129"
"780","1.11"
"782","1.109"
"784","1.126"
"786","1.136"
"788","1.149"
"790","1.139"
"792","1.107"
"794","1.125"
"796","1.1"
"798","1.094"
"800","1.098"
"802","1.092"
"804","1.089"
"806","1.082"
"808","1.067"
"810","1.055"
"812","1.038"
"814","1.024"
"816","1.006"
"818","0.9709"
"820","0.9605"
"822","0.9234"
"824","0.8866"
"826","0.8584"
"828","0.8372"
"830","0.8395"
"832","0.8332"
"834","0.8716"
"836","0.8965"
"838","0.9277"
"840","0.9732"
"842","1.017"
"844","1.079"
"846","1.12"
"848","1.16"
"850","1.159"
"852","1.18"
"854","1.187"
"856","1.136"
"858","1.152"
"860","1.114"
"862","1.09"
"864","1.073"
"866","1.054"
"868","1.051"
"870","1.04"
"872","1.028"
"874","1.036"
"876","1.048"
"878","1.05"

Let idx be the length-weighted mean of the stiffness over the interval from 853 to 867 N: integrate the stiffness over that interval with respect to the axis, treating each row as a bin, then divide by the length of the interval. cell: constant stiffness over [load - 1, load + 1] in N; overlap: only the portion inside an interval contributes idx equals 1.12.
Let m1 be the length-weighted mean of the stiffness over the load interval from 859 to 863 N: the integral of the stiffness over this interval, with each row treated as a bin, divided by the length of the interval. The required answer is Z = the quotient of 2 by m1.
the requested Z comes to 1.81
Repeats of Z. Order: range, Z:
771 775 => 1.73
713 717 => 1.52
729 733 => 1.76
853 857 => 1.72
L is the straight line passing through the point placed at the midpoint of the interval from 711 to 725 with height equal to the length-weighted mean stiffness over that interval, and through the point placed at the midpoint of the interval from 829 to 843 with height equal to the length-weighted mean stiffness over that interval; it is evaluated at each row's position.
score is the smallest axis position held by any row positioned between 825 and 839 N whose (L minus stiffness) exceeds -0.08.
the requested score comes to 826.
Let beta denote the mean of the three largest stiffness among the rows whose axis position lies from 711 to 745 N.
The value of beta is 1.35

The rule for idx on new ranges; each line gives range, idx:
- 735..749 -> 1.16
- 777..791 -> 1.13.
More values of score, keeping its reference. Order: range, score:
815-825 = 816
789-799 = 792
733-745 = 734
